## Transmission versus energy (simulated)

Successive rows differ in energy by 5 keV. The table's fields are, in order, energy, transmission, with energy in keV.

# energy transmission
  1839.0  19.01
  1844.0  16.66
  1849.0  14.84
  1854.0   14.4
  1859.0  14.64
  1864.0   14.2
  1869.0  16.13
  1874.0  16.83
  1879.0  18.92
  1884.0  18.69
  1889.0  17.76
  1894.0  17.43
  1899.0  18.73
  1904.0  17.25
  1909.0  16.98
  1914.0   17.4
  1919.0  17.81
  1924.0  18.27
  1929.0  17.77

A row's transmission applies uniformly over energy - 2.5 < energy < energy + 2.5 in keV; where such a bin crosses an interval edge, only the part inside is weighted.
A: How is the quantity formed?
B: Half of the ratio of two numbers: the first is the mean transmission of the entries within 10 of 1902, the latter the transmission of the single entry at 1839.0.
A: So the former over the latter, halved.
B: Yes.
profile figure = 0.46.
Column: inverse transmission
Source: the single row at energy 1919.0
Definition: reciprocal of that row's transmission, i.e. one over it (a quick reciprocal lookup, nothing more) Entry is 0.056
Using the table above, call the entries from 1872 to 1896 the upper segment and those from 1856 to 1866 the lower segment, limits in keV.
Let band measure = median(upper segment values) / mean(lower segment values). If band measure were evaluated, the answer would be 1.23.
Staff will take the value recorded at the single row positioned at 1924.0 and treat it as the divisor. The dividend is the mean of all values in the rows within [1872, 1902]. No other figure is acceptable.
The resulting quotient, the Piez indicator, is 0.99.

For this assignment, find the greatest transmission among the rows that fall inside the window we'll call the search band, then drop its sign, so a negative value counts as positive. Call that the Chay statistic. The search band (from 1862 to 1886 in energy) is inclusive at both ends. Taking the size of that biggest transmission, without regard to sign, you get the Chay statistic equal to 18.92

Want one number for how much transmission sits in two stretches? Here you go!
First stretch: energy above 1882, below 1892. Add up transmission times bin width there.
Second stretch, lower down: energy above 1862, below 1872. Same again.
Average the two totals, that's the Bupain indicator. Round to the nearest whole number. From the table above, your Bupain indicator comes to 167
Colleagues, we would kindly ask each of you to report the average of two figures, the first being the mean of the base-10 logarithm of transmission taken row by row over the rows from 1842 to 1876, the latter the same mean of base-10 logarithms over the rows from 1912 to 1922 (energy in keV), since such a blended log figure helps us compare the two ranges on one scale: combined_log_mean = 1.22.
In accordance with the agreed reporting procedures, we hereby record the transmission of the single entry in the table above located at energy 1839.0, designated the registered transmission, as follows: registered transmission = 19.01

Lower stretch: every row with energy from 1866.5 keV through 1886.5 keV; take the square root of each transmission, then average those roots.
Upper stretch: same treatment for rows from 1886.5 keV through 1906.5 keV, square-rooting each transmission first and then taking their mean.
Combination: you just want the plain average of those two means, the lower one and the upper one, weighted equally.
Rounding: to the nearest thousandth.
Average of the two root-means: 4.208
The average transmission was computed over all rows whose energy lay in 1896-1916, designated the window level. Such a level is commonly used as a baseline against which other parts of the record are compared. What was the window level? 17.6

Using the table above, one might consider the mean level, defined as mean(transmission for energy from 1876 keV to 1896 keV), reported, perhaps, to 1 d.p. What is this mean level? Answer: 18.2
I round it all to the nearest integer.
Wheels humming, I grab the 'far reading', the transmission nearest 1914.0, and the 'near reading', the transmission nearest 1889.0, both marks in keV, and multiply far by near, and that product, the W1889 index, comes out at 309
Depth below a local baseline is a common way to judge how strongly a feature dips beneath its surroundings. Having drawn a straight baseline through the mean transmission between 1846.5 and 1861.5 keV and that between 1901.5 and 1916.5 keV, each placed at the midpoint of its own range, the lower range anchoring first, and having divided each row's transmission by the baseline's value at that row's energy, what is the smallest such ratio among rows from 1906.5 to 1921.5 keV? 0.99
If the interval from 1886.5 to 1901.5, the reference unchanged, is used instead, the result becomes 1.06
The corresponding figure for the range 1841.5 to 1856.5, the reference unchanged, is 0.98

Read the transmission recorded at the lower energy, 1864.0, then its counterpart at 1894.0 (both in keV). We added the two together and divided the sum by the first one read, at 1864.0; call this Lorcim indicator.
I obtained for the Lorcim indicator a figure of 2.23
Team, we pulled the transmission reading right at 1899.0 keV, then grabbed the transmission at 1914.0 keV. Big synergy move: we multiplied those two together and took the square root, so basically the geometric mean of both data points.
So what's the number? 18.1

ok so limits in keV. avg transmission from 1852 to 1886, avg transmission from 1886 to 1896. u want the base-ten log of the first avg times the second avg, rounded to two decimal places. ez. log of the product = 2.46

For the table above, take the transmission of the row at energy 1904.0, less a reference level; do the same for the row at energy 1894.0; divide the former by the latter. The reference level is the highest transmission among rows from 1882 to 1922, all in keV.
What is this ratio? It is 1.1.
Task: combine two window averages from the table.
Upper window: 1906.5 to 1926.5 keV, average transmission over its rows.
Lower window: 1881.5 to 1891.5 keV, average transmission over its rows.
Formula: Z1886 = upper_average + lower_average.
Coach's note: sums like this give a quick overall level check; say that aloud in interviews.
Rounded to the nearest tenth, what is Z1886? 35.8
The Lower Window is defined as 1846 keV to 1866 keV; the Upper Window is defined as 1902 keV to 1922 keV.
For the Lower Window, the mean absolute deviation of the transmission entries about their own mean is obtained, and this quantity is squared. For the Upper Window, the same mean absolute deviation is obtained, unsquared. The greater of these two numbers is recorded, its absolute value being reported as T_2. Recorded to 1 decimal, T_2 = 0.2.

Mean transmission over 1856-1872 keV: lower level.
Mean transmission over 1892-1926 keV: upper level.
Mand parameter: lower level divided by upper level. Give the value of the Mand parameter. 0.85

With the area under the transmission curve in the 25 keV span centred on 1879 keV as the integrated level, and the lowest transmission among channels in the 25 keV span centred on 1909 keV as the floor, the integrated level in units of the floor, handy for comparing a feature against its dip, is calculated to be 26.0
